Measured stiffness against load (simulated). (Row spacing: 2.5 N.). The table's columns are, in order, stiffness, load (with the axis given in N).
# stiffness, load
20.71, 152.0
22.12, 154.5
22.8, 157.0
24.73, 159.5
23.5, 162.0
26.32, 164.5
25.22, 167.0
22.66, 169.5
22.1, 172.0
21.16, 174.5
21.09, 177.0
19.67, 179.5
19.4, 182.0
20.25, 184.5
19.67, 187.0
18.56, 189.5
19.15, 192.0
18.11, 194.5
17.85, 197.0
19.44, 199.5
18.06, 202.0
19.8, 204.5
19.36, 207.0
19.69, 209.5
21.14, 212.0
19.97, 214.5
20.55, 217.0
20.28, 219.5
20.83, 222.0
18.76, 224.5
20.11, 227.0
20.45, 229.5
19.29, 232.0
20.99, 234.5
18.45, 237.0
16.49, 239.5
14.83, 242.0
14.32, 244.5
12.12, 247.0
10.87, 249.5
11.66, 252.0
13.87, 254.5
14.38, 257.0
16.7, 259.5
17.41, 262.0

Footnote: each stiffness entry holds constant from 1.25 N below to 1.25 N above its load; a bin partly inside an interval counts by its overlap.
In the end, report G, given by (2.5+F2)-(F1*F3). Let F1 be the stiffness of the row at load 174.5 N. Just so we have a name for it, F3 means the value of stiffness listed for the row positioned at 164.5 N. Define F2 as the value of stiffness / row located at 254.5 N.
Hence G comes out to -541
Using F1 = 21.16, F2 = 13.87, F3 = 26.32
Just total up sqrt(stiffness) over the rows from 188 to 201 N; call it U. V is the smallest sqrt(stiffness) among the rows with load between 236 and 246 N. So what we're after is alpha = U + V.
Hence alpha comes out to 25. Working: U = 22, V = 3.78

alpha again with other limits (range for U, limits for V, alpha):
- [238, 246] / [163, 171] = 16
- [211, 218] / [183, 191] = 18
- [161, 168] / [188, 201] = 19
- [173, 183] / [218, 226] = 22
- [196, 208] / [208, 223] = 26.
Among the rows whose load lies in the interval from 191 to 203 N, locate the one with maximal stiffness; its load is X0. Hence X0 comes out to 199.5 N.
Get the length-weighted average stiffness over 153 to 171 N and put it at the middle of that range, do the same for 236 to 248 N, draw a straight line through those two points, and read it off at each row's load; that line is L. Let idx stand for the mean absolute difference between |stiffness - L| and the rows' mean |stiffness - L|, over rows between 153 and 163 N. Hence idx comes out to 0.78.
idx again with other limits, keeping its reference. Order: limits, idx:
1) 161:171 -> 0.99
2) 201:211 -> 0.39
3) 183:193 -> 0.36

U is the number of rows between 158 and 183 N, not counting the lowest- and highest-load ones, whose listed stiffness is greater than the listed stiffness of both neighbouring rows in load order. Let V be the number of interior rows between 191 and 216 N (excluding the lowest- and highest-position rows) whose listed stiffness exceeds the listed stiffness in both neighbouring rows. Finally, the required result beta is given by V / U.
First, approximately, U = 1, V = 3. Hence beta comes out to 3.0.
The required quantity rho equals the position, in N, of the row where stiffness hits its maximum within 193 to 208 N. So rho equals 204.5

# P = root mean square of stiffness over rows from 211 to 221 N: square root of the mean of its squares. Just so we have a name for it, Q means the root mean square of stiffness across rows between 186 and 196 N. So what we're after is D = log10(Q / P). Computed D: -0.04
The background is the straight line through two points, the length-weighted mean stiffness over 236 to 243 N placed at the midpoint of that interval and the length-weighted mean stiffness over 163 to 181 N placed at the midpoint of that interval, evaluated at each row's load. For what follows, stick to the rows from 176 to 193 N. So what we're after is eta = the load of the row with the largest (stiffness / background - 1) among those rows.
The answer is 177.0 N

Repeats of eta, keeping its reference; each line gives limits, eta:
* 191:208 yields 204.5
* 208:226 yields 222.0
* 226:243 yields 234.5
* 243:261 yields 259.5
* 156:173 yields 164.5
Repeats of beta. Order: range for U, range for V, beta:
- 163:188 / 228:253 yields 1.0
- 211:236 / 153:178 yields 0.7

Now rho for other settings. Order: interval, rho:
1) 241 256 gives 242.0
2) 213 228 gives 222.0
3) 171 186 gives 172.0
